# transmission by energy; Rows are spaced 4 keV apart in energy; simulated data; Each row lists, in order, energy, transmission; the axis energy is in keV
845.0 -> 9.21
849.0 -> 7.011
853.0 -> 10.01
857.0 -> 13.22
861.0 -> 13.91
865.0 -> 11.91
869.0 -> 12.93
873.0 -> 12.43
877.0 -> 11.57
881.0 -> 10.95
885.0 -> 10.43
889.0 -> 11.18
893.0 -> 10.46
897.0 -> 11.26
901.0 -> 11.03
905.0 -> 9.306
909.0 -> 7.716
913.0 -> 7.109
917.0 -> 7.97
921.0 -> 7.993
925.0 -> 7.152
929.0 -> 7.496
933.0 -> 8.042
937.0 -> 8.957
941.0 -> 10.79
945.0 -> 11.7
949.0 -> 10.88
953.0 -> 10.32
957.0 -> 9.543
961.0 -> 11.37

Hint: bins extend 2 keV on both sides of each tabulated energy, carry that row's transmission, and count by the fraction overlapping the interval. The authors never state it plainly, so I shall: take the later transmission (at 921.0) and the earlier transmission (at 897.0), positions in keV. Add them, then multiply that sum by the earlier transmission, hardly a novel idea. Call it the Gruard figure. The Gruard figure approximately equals 217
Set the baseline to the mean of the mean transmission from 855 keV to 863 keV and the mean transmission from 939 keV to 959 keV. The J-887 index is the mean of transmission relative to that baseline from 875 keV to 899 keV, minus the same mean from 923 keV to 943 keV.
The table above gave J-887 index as 2.5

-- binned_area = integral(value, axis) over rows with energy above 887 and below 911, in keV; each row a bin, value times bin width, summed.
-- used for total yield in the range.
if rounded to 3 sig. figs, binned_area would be 244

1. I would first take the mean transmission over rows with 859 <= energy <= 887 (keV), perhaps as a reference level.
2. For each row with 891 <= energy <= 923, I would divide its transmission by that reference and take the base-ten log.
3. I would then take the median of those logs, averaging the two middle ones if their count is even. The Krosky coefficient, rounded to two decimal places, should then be -0.14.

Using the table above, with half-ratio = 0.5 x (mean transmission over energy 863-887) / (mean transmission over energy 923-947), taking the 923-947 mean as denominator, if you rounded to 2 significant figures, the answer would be 0.65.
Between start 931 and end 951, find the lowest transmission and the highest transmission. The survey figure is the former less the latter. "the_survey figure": -3.7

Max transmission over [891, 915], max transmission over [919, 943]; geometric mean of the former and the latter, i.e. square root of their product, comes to 11.0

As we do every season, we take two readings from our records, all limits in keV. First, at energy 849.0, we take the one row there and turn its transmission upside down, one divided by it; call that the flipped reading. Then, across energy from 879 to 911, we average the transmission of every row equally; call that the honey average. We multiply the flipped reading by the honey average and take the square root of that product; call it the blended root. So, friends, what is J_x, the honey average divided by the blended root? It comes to 8.5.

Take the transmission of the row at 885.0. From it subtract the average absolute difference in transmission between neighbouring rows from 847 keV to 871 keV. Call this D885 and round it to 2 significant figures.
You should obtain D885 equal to 8.4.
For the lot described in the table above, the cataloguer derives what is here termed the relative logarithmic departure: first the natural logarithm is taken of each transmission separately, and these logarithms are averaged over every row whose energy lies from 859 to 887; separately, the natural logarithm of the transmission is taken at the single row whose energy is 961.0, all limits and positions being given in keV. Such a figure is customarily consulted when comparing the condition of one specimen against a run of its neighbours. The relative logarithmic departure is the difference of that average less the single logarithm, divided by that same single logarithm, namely 0.02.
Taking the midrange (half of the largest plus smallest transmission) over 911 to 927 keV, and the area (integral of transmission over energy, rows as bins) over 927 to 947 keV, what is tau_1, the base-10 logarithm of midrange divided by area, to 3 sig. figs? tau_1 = -1.40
